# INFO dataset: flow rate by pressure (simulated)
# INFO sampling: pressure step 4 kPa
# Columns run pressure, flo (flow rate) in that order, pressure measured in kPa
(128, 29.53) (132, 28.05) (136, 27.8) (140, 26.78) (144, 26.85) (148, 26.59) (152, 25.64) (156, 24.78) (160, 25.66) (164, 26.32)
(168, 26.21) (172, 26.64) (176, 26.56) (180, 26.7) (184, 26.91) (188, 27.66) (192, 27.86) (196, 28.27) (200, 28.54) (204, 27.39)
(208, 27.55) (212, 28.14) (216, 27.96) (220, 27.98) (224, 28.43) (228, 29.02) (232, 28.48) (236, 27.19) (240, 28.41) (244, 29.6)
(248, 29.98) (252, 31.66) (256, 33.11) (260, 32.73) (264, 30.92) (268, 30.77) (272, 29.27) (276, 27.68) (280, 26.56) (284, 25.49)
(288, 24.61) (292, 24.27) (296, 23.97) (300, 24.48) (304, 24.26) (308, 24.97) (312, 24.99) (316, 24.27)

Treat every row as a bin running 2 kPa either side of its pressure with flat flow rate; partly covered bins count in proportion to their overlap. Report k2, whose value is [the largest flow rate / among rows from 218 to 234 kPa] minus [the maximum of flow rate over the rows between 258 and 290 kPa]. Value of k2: -3.7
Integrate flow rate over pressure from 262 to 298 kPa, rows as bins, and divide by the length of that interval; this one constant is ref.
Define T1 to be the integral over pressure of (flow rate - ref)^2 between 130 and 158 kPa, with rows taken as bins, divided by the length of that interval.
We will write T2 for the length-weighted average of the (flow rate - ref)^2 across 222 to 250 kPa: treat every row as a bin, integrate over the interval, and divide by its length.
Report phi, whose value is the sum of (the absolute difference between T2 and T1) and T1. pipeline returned 4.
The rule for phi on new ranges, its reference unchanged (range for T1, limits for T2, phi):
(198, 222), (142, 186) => 1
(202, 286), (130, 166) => 13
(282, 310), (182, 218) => 12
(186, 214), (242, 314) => 10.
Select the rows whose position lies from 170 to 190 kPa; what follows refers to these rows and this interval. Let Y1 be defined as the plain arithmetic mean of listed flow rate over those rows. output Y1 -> 26.9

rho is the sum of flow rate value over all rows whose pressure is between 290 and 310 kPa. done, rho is 122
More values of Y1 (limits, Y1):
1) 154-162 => 25.2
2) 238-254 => 29.9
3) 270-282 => 27.8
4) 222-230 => 28.7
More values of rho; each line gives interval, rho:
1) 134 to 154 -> 134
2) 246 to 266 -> 158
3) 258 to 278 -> 151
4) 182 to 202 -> 139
